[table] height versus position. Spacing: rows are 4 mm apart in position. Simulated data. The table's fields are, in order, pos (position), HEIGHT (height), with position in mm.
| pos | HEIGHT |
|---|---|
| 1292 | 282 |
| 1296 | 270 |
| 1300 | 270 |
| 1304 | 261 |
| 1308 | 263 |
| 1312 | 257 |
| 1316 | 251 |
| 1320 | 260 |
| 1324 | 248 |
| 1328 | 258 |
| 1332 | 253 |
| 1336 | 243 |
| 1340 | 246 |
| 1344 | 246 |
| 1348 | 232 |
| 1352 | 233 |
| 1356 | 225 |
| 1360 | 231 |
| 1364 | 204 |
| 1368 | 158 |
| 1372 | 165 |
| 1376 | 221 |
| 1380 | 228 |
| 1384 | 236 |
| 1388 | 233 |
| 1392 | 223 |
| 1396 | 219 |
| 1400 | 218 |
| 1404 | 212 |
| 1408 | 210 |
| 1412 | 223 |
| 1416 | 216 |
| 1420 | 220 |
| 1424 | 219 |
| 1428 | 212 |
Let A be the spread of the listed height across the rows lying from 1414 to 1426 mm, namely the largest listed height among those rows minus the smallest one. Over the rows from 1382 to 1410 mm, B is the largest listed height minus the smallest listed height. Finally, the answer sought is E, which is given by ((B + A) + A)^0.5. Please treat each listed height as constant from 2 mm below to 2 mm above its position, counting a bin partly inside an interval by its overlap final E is 5.8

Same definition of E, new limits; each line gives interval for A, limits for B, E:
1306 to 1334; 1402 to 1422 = 6.6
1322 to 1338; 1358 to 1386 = 10.4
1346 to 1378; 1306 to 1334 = 12.8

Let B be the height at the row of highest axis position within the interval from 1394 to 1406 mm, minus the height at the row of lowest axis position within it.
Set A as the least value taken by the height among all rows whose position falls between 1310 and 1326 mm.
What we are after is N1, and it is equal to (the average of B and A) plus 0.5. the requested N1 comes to 121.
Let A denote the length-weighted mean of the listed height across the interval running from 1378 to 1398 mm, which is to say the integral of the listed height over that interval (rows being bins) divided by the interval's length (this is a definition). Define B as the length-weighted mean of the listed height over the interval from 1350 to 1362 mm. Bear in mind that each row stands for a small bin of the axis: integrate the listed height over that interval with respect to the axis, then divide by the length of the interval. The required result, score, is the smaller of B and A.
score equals 228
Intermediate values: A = 228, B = 230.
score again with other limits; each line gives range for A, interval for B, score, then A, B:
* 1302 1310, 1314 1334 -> 254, 262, 254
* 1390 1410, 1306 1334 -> 216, 216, 256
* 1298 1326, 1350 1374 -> 203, 259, 203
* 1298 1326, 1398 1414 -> 216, 259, 216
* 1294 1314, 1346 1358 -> 230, 264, 230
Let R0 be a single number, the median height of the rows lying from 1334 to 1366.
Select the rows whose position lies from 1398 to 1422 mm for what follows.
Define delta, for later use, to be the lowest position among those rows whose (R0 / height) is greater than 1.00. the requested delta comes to 1400 mm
